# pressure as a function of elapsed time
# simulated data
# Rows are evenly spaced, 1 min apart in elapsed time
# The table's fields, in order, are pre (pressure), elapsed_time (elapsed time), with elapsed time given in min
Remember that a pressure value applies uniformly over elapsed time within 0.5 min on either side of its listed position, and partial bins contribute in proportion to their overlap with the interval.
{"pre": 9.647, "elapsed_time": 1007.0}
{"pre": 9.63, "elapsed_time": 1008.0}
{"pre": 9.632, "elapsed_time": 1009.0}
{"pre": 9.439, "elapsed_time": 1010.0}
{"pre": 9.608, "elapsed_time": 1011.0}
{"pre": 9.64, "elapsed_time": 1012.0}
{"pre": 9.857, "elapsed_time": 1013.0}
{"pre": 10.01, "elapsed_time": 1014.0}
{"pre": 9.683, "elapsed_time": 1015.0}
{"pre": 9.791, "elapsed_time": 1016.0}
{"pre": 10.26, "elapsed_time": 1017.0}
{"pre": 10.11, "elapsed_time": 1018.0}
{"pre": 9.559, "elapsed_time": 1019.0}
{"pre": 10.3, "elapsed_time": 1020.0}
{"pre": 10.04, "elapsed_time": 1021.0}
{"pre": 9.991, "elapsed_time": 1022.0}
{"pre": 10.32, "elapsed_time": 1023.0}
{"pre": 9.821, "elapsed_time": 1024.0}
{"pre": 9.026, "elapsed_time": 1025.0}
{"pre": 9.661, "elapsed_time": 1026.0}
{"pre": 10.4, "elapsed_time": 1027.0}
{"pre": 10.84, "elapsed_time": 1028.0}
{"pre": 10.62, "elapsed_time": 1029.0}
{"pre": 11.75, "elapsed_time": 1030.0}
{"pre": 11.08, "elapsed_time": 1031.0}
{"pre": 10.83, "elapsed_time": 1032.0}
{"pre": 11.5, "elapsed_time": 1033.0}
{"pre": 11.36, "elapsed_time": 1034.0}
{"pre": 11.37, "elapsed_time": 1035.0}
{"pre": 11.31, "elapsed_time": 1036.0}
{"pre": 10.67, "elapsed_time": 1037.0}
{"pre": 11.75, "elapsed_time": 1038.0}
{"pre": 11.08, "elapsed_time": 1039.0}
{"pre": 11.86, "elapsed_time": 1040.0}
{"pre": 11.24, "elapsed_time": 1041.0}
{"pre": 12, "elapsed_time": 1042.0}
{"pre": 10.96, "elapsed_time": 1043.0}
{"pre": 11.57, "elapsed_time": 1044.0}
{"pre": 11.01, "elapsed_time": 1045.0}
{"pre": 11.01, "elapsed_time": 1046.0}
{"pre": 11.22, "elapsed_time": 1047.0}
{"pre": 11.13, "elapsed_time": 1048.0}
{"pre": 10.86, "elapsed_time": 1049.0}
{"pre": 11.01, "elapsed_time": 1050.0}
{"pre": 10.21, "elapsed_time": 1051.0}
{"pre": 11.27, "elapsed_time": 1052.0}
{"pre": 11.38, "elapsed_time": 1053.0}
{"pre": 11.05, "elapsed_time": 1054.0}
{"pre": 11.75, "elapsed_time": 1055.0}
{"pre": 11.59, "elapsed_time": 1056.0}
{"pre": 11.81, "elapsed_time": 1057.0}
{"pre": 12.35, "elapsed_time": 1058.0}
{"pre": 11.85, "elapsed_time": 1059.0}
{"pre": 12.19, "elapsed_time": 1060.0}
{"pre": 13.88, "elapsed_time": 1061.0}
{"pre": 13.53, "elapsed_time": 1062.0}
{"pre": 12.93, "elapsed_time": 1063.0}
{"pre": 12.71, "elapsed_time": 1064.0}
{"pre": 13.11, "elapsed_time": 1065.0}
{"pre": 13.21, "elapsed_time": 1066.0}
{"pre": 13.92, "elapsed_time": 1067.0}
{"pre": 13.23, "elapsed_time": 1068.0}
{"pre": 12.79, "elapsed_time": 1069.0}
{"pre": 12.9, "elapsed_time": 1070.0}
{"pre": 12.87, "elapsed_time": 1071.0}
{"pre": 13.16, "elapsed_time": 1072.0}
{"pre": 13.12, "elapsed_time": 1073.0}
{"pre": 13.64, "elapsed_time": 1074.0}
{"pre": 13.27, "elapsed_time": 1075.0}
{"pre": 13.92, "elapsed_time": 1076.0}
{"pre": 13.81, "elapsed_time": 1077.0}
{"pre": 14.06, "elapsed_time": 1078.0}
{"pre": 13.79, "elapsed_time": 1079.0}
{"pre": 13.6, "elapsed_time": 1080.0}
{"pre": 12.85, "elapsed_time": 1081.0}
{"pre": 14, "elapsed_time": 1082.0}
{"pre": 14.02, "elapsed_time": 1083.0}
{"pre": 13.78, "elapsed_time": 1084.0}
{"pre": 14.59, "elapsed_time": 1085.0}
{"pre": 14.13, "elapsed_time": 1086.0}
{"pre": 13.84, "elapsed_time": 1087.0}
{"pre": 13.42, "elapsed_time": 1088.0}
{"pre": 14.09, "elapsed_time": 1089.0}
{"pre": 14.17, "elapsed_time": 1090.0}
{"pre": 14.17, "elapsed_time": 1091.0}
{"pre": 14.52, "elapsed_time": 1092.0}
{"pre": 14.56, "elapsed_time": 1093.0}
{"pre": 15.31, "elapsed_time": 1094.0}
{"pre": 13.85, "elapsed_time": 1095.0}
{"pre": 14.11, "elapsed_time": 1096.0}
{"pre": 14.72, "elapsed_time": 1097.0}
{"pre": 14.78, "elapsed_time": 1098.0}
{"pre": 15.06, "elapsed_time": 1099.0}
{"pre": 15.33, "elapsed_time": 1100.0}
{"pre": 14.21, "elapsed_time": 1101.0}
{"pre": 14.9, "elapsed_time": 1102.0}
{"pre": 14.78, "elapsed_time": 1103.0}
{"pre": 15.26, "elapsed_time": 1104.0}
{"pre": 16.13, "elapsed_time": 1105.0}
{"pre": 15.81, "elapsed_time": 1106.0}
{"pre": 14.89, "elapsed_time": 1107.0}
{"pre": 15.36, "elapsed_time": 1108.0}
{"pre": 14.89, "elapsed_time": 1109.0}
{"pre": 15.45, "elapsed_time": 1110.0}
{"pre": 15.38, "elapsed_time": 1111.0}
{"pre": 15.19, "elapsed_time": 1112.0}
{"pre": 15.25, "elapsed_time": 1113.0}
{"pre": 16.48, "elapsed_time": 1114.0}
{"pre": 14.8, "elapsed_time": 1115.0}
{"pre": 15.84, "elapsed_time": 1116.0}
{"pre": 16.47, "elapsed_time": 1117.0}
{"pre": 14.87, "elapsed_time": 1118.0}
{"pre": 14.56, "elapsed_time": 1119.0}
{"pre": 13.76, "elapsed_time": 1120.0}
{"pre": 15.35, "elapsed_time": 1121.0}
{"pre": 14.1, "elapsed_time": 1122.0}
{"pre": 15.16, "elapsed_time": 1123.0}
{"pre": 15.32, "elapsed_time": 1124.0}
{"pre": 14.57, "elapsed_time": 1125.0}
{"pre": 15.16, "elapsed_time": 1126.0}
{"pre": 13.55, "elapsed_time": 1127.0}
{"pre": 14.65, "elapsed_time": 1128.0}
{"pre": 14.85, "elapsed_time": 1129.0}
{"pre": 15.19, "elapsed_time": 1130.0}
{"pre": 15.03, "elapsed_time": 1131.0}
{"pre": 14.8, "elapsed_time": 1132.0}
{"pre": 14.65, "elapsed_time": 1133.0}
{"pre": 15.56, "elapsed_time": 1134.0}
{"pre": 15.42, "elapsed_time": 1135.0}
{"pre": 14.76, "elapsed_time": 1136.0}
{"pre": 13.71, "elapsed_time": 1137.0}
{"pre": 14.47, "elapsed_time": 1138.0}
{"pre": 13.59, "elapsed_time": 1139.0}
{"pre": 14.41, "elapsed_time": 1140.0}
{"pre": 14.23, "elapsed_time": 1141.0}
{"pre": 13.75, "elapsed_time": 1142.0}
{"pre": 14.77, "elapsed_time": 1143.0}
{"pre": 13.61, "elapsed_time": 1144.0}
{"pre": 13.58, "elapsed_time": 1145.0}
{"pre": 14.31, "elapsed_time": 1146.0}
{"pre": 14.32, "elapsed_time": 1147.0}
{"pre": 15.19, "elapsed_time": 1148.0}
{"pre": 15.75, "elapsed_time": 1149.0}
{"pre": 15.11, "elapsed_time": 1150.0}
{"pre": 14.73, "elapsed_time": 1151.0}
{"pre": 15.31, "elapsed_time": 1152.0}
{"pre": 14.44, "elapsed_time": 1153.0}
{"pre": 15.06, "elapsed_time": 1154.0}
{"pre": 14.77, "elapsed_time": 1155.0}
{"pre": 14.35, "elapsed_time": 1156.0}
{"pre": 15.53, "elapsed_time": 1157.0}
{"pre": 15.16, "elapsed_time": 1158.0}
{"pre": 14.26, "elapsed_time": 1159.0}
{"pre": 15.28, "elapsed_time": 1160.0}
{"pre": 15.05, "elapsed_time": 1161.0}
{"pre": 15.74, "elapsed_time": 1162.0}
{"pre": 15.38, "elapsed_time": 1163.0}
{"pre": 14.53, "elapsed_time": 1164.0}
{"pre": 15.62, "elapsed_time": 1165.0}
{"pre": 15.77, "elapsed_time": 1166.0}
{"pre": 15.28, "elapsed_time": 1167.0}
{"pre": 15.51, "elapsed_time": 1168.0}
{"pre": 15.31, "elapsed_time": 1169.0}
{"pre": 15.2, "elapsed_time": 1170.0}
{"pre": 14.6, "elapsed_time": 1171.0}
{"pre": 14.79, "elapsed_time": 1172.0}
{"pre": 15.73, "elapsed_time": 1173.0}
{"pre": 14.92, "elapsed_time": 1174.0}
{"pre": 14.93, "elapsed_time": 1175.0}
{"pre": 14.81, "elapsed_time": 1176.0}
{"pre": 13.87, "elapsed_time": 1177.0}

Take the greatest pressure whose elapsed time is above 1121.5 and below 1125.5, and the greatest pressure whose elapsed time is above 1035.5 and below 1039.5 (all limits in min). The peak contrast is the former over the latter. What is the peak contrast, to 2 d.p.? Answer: 1.30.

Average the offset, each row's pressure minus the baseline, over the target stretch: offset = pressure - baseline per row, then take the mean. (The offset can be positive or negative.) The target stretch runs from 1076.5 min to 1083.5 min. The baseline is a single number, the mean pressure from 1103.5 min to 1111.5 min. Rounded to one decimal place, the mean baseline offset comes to -1.7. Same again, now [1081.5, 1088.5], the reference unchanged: -1.4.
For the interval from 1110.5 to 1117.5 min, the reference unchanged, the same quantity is 0.2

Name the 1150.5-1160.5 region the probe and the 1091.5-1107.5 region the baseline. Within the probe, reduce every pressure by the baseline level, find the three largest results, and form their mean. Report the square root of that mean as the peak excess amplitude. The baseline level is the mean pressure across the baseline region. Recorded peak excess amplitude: 0.70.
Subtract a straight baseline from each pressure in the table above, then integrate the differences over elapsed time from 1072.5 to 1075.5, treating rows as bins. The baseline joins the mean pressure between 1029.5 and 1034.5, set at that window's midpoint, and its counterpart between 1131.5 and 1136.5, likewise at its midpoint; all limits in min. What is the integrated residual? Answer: 2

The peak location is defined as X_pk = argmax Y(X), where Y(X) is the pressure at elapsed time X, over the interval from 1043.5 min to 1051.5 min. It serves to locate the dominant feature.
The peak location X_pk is 1044.0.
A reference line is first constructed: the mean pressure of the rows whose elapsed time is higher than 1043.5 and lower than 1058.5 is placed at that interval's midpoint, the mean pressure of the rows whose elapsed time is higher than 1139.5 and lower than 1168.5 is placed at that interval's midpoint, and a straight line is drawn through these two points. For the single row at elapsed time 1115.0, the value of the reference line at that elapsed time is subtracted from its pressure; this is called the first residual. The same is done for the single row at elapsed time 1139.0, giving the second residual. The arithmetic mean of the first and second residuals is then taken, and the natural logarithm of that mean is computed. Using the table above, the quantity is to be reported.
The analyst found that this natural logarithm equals -1.3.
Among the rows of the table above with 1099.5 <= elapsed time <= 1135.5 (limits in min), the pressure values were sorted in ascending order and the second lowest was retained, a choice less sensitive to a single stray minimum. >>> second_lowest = 13.76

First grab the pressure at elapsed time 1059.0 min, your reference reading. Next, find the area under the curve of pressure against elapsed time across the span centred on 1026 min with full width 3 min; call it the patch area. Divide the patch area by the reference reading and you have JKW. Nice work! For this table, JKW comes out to 2.45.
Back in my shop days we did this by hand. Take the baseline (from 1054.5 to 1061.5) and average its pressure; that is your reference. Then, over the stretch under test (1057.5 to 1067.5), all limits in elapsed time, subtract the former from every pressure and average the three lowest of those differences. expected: -0.1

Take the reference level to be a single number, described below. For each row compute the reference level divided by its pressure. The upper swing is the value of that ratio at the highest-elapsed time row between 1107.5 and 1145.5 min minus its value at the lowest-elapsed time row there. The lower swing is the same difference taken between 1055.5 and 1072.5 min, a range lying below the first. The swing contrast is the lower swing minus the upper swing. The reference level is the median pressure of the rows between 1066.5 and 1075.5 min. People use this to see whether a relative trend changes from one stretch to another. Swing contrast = -0.25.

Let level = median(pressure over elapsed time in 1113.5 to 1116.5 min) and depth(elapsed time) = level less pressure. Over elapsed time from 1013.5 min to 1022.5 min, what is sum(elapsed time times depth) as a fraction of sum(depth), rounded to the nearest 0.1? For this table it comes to 1018.0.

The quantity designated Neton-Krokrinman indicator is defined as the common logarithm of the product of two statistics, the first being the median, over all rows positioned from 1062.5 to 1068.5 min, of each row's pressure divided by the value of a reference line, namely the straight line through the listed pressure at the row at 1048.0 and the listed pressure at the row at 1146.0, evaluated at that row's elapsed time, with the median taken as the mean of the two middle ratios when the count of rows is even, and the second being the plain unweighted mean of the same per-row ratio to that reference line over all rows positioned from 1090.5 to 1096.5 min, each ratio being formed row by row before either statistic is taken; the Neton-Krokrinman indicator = 0.109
